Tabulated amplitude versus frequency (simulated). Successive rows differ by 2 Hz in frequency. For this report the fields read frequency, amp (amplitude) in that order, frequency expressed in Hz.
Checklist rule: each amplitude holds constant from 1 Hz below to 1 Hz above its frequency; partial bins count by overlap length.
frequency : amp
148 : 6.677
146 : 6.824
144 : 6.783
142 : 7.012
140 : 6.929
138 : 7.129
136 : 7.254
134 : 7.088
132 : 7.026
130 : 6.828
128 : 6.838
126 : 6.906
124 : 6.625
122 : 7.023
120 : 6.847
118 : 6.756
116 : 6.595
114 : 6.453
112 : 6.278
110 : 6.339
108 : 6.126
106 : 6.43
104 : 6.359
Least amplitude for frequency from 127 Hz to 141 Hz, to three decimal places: 6.828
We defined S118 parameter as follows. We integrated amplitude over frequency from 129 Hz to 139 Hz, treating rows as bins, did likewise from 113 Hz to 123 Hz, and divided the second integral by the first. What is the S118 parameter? 0.953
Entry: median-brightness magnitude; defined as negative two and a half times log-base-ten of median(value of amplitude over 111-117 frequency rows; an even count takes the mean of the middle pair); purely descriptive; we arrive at -2.02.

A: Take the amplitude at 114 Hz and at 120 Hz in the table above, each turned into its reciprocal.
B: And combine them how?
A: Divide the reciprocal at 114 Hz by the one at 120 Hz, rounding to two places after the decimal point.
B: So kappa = 1.06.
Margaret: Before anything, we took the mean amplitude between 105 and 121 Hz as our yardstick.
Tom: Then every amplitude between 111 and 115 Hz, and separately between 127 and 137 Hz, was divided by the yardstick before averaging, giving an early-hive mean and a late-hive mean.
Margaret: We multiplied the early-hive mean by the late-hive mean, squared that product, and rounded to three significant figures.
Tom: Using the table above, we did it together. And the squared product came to 1.13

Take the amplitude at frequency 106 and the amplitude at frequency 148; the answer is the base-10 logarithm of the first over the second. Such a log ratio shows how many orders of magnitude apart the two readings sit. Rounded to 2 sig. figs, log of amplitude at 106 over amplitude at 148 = -0.016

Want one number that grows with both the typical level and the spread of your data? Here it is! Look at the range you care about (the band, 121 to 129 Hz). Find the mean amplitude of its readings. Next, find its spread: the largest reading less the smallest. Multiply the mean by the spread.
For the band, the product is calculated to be 2.7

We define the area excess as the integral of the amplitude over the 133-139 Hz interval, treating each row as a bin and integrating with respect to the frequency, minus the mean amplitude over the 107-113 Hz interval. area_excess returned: 36.7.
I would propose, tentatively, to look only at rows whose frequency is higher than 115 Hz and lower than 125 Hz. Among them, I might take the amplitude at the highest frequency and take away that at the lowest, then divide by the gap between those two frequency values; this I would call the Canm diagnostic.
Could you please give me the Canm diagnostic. 0.004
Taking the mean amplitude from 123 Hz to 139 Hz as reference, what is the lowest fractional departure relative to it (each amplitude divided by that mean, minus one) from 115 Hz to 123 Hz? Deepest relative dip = -0.053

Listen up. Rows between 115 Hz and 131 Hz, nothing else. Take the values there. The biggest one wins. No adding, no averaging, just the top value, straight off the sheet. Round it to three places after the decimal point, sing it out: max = 7.023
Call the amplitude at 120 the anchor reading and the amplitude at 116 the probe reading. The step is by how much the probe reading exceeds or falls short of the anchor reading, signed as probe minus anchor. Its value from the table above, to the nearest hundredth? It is -0.25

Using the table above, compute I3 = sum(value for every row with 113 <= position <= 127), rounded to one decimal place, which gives 47.2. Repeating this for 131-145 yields 49.2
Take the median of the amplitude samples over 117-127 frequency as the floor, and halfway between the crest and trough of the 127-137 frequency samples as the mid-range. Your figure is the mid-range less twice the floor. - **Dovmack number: -6.7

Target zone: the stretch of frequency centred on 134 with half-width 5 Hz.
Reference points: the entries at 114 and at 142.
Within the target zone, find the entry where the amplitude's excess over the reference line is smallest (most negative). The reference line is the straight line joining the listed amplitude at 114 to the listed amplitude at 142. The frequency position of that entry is 130 Hz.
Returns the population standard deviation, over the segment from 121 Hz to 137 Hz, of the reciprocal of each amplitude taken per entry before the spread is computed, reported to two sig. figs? 0.0037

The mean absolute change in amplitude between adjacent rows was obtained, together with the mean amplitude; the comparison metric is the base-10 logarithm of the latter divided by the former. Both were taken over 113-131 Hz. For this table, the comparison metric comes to 1.61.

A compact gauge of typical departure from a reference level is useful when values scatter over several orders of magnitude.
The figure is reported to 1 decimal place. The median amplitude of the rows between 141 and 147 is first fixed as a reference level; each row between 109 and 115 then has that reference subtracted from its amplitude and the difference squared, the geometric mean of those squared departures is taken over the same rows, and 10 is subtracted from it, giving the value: -9.8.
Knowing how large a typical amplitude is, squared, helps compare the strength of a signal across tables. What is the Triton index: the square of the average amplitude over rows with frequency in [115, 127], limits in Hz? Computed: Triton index 46.1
